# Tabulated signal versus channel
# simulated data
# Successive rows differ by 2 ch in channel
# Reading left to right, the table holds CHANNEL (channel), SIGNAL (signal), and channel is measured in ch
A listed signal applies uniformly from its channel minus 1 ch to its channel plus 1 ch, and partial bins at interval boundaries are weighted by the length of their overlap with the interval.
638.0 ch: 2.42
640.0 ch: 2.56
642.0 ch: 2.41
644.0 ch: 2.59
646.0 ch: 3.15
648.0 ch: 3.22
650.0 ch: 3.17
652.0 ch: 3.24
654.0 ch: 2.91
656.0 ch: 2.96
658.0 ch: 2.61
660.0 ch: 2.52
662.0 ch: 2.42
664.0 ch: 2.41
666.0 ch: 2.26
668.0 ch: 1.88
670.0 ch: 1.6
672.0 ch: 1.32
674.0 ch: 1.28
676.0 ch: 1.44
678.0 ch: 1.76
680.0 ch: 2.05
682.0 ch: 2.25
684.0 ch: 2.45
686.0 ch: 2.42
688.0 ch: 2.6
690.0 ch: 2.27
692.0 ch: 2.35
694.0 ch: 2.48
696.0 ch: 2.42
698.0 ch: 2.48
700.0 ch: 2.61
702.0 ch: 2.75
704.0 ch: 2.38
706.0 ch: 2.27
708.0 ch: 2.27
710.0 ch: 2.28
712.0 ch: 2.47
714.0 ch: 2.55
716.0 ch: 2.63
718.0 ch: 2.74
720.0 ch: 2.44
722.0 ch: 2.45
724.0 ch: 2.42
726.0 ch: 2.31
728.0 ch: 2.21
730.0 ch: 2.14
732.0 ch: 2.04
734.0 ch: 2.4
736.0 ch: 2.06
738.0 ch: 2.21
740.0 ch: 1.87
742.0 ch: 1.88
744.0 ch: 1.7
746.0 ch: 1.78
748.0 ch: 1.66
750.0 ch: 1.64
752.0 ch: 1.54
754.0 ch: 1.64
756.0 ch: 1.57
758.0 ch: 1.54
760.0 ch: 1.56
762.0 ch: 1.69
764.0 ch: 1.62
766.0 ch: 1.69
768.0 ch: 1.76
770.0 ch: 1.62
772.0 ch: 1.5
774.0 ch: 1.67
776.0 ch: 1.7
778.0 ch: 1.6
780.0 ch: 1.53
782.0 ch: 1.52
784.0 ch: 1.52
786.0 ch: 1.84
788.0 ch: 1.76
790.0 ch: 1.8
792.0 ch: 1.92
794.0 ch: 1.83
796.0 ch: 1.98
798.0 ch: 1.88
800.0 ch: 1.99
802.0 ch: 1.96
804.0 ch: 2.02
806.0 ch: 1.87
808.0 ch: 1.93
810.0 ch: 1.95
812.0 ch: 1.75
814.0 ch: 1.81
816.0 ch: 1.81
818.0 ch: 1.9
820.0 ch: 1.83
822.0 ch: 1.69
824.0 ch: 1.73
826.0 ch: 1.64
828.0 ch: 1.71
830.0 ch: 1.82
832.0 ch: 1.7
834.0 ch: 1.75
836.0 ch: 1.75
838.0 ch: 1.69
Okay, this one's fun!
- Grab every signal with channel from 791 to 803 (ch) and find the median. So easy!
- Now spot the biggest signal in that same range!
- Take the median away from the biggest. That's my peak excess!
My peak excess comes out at 0.05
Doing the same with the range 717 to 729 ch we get 0.31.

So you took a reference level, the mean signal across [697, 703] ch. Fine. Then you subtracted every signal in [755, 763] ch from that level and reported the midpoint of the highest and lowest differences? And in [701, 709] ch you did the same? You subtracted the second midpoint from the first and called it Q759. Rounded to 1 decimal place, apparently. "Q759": 0.9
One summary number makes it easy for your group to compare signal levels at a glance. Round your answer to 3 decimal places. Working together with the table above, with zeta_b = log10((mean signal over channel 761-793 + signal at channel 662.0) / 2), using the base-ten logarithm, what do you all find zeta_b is 0.311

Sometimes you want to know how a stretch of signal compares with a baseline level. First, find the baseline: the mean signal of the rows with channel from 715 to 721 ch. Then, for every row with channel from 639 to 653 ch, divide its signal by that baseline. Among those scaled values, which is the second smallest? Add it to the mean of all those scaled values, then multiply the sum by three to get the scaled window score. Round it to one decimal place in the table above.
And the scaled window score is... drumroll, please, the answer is 6.3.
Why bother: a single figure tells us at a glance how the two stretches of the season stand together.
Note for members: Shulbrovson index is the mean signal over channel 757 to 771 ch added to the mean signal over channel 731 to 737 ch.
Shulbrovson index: 3.8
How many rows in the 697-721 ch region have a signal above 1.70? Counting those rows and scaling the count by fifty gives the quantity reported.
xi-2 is 600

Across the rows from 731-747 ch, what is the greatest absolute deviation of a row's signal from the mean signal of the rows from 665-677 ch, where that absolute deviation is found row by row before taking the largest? 0.77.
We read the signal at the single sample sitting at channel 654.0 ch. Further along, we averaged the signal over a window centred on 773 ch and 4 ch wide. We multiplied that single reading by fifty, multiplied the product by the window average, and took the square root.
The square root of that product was 15.2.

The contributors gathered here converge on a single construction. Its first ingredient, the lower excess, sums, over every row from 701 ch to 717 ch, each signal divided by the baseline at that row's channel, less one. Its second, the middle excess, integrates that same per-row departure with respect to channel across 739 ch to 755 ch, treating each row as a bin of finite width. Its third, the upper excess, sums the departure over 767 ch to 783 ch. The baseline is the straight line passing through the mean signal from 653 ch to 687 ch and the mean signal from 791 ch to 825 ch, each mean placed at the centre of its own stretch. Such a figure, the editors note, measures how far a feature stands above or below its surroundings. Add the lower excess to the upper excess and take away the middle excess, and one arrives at 2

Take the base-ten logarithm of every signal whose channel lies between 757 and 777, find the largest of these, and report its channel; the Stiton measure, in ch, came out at 768.0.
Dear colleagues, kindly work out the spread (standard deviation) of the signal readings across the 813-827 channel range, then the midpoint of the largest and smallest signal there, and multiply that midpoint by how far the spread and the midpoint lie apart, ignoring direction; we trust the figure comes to 3.0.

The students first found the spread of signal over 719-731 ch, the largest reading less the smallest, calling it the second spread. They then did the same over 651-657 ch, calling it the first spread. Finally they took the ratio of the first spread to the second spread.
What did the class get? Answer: 1.1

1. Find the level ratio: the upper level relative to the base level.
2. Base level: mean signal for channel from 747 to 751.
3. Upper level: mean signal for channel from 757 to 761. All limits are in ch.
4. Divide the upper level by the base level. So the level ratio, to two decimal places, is 0.94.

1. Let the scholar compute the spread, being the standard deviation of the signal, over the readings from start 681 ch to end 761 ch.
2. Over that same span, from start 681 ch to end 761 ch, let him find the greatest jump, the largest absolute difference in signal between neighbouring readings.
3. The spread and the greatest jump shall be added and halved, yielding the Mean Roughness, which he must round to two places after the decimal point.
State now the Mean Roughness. 0.37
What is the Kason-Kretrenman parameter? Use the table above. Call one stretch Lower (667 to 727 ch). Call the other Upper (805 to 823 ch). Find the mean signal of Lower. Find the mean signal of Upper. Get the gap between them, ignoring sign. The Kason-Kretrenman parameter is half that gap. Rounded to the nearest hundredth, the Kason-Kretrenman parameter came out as 0.21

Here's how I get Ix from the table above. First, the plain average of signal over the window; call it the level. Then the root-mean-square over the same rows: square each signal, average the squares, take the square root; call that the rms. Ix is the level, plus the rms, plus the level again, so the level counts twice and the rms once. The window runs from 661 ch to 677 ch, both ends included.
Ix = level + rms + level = 5.5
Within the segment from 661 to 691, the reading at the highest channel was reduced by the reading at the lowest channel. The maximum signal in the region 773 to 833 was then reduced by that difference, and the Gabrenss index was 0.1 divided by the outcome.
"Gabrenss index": 0.046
